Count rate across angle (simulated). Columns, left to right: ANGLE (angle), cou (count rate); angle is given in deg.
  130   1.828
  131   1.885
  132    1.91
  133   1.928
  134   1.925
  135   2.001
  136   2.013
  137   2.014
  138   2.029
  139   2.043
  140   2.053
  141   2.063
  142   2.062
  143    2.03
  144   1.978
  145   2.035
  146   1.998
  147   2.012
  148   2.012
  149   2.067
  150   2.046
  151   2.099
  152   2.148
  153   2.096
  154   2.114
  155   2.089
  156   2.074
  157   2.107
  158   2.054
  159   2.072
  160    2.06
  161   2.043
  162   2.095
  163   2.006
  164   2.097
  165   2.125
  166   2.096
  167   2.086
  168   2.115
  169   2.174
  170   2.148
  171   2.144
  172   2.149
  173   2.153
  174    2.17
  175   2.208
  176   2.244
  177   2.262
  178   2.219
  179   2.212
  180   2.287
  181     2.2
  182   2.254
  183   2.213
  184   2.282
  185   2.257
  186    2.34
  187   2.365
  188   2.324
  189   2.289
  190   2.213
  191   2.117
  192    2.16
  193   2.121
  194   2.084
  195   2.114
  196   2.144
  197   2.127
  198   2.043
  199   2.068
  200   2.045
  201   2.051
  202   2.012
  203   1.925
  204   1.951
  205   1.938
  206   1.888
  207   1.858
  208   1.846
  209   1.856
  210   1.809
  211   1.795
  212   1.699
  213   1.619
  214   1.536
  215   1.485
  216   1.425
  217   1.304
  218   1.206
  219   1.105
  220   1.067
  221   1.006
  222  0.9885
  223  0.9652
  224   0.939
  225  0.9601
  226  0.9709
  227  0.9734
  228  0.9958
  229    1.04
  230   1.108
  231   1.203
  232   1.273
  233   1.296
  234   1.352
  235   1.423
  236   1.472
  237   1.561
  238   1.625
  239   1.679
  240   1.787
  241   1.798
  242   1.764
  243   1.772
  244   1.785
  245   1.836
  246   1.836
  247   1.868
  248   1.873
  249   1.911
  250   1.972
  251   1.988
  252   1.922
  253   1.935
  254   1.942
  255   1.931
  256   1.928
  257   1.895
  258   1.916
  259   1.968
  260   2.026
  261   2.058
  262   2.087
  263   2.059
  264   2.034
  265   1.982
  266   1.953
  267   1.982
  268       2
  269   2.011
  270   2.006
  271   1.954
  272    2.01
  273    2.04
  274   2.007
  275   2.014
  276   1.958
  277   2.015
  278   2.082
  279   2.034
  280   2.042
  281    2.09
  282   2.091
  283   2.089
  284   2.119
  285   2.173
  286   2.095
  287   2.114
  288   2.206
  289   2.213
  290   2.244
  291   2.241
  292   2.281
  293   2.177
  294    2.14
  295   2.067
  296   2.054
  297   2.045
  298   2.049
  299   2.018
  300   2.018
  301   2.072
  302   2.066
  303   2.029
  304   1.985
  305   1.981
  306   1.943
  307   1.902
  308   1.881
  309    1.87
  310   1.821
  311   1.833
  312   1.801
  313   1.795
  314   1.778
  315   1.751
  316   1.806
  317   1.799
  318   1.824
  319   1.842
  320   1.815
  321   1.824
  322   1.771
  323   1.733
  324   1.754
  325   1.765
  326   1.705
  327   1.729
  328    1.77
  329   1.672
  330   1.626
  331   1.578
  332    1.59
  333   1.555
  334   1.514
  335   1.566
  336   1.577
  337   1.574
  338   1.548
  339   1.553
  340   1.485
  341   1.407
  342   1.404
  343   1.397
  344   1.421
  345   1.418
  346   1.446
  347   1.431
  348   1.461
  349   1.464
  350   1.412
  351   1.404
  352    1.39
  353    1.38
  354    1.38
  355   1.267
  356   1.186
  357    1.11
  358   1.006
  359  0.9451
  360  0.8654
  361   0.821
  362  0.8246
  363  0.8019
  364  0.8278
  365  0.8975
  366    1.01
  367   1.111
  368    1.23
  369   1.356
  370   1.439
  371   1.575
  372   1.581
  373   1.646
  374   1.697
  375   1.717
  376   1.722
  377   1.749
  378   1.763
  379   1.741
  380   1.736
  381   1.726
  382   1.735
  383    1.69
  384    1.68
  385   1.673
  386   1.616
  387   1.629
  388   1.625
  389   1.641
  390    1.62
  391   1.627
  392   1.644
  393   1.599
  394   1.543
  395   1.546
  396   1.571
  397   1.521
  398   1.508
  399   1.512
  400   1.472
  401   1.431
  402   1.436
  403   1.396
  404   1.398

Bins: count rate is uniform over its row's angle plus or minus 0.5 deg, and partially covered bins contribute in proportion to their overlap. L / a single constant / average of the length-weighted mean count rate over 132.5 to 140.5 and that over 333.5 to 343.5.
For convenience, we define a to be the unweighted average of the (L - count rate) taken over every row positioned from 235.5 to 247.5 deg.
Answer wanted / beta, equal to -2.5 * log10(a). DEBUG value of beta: 4.3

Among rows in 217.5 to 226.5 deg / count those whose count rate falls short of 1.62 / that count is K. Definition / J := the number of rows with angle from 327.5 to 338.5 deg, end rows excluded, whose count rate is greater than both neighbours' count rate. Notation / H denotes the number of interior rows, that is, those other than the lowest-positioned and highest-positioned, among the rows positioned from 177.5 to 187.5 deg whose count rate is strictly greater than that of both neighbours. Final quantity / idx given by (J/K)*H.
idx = 0.67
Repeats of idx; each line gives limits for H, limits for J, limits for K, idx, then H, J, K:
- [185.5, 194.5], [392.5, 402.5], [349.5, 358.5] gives 0.44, 2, 2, 9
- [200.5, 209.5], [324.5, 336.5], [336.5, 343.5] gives 0.29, 1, 2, 7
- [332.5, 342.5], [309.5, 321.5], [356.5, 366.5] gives 0.60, 2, 3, 10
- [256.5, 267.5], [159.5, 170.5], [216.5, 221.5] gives 0.60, 1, 3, 5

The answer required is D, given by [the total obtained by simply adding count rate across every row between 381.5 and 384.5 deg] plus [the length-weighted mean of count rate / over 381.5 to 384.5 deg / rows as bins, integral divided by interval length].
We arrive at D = 6.8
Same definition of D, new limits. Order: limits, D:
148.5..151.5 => 8.3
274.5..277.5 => 8.0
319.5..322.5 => 7.2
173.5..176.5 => 8.8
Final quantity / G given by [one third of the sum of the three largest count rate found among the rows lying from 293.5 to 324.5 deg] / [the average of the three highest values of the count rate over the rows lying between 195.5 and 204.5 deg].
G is 0.99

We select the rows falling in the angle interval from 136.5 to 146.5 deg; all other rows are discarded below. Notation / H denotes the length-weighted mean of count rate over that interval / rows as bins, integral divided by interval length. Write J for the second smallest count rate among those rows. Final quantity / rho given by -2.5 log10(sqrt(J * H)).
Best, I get -0.76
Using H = 2.03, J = 1.998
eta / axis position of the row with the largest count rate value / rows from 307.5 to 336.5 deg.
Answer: 308 deg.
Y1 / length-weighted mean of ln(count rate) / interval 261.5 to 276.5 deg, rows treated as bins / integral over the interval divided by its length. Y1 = 0.70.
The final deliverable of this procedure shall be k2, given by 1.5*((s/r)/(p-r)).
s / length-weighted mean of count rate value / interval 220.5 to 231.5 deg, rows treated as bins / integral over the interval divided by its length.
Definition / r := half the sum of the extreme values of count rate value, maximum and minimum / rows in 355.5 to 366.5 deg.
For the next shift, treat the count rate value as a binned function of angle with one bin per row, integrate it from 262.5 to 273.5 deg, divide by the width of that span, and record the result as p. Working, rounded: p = 2.00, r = 0.99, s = 1.01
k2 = 1.5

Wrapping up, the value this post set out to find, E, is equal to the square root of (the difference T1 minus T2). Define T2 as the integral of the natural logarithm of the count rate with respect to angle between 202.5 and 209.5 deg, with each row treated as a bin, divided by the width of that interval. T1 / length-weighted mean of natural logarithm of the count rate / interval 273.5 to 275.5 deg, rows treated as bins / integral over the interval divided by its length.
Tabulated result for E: 0.2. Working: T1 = 0.698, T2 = 0.64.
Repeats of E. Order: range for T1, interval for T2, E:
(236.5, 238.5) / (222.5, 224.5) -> 0.7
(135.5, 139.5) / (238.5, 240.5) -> 0.4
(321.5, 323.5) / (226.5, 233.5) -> 0.7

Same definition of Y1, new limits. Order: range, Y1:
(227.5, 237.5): 0.23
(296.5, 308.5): 0.69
